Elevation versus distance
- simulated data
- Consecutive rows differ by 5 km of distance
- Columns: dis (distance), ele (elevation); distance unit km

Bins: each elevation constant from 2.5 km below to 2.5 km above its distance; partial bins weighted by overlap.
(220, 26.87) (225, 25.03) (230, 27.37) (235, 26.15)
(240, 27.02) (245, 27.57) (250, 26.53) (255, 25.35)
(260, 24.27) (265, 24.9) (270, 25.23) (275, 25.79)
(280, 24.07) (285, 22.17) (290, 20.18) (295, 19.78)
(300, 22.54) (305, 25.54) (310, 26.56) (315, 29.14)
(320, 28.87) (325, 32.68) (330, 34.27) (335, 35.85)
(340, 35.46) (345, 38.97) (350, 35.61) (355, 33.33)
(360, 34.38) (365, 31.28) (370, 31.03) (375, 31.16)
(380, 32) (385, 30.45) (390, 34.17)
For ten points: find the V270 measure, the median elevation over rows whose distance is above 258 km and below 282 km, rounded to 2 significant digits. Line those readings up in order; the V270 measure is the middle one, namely 25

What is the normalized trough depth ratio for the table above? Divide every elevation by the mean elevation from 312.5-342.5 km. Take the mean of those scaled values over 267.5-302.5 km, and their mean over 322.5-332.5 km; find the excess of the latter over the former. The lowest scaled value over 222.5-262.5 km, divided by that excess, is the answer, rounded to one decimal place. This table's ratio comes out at 2.3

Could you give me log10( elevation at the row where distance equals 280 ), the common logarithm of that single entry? 1.38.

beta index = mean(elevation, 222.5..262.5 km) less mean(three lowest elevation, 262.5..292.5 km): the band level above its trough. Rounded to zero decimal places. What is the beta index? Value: 4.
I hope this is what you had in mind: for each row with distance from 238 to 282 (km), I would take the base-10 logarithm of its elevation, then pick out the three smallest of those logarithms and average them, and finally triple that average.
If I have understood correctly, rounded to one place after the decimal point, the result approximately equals 4.2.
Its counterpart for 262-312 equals 3.9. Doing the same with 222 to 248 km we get 4.2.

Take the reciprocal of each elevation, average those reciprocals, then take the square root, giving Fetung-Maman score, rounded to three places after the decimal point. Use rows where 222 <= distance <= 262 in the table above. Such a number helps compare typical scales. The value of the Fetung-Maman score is 0.196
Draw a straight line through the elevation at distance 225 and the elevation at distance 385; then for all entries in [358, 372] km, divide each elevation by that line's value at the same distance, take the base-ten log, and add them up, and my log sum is 0.10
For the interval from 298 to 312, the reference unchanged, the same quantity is -0.14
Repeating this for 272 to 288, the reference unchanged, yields -0.15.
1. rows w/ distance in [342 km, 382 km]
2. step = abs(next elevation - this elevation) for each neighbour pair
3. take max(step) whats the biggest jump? 3.4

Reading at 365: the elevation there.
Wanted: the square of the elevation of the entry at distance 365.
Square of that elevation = 978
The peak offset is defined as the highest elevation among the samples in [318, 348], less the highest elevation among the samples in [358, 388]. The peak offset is 4.6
